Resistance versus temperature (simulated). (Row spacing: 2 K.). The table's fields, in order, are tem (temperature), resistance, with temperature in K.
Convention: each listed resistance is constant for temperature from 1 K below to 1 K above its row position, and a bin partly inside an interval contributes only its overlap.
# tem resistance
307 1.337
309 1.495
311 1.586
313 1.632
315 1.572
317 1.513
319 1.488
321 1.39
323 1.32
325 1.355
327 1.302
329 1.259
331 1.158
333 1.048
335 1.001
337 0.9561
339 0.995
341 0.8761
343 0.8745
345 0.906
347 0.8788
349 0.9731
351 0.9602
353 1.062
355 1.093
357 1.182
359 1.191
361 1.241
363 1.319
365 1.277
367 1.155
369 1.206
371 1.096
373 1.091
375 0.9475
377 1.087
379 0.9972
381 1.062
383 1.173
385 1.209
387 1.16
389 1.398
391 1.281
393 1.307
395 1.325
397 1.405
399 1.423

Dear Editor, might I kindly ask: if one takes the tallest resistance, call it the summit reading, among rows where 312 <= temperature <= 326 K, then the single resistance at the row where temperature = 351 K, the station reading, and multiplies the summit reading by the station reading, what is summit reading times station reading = 1.57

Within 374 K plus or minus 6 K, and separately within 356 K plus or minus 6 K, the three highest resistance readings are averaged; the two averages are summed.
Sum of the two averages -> 2.34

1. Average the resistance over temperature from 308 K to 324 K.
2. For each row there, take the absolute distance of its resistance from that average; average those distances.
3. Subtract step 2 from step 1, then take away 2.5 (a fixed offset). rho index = -1.08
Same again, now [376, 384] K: -1.47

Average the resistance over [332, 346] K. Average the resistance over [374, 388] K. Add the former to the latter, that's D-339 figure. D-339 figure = 2.0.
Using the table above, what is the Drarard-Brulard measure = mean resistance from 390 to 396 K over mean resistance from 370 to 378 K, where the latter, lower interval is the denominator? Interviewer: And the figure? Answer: 1.24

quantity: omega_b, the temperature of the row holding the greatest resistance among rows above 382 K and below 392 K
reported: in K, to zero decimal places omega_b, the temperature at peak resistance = 389 K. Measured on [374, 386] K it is 385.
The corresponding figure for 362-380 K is 363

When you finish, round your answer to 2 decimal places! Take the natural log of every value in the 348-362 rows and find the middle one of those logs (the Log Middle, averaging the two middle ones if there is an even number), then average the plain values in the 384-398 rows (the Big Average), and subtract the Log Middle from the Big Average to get 1.21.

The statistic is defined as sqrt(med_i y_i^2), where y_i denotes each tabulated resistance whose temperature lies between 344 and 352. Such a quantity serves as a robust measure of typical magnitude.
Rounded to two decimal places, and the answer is 0.93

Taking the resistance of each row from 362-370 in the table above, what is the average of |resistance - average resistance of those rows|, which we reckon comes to 0.059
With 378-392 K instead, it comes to 0.097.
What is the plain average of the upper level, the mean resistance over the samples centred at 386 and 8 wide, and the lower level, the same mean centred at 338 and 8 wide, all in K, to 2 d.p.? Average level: 1.10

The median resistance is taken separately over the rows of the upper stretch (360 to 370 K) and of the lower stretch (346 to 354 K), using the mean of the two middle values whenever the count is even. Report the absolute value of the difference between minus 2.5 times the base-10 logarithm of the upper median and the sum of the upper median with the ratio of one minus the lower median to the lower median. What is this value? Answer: 1.51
